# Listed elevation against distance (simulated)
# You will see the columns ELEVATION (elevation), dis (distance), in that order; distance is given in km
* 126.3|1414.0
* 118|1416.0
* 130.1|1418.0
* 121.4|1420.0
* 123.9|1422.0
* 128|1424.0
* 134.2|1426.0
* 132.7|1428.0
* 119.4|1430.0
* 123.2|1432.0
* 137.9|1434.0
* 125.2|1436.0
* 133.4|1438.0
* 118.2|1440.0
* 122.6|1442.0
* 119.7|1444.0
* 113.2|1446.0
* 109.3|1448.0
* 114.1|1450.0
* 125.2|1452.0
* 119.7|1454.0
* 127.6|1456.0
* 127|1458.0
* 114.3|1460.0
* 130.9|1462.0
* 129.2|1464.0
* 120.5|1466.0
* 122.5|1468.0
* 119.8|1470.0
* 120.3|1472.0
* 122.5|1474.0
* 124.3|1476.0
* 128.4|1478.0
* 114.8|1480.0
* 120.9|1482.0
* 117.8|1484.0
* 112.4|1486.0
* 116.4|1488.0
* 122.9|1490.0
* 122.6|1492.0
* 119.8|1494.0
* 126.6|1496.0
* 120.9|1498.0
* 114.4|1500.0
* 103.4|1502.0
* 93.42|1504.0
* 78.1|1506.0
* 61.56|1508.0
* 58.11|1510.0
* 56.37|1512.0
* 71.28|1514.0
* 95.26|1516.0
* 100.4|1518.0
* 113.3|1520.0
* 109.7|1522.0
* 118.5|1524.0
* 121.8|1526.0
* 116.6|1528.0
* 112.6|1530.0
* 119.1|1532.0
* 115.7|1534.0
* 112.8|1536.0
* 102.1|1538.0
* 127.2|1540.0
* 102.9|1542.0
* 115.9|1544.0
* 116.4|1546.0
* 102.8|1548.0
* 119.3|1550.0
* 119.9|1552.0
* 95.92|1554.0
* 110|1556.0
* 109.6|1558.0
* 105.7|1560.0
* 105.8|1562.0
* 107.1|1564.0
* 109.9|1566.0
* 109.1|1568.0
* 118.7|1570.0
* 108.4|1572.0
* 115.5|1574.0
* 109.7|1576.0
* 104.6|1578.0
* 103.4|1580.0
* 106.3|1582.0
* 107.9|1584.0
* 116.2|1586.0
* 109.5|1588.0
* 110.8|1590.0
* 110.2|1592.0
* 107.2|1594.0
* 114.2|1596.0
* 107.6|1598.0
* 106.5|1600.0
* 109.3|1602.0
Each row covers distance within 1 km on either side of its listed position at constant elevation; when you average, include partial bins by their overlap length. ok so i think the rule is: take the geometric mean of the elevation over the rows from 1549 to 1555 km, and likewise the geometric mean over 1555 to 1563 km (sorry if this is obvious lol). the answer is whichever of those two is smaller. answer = 108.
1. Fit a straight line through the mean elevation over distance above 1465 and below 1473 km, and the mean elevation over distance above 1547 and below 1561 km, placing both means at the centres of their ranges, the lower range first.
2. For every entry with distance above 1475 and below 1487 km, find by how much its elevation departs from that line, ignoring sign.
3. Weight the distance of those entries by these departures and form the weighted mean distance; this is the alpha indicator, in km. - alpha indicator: 1480.3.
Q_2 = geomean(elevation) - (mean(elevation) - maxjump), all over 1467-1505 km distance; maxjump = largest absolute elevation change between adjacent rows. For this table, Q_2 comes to 13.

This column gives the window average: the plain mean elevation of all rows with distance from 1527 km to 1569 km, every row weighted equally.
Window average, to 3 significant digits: 111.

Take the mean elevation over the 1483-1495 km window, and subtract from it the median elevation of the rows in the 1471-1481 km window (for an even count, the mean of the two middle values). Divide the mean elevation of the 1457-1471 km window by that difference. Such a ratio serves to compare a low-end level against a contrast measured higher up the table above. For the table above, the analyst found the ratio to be -32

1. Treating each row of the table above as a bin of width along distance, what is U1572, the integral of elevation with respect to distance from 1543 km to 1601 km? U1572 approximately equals 6368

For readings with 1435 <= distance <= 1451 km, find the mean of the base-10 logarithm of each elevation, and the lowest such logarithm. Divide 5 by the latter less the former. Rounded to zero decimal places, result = -132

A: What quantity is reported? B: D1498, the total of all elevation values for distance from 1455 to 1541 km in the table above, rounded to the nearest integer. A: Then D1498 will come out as 4784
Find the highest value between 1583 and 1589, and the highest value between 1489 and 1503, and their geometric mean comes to 121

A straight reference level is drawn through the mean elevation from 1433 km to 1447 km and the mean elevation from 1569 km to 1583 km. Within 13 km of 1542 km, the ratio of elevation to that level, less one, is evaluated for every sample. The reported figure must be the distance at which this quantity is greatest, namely 1540.0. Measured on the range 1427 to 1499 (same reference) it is 1434.0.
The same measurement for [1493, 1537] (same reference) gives 1496.0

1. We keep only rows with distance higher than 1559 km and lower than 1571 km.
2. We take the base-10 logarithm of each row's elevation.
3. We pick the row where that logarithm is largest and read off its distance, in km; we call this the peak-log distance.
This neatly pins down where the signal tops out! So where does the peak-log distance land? 1570.0 km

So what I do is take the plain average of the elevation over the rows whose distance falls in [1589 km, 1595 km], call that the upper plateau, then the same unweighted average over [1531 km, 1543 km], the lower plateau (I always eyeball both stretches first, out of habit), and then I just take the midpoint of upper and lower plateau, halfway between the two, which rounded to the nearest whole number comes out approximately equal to 111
